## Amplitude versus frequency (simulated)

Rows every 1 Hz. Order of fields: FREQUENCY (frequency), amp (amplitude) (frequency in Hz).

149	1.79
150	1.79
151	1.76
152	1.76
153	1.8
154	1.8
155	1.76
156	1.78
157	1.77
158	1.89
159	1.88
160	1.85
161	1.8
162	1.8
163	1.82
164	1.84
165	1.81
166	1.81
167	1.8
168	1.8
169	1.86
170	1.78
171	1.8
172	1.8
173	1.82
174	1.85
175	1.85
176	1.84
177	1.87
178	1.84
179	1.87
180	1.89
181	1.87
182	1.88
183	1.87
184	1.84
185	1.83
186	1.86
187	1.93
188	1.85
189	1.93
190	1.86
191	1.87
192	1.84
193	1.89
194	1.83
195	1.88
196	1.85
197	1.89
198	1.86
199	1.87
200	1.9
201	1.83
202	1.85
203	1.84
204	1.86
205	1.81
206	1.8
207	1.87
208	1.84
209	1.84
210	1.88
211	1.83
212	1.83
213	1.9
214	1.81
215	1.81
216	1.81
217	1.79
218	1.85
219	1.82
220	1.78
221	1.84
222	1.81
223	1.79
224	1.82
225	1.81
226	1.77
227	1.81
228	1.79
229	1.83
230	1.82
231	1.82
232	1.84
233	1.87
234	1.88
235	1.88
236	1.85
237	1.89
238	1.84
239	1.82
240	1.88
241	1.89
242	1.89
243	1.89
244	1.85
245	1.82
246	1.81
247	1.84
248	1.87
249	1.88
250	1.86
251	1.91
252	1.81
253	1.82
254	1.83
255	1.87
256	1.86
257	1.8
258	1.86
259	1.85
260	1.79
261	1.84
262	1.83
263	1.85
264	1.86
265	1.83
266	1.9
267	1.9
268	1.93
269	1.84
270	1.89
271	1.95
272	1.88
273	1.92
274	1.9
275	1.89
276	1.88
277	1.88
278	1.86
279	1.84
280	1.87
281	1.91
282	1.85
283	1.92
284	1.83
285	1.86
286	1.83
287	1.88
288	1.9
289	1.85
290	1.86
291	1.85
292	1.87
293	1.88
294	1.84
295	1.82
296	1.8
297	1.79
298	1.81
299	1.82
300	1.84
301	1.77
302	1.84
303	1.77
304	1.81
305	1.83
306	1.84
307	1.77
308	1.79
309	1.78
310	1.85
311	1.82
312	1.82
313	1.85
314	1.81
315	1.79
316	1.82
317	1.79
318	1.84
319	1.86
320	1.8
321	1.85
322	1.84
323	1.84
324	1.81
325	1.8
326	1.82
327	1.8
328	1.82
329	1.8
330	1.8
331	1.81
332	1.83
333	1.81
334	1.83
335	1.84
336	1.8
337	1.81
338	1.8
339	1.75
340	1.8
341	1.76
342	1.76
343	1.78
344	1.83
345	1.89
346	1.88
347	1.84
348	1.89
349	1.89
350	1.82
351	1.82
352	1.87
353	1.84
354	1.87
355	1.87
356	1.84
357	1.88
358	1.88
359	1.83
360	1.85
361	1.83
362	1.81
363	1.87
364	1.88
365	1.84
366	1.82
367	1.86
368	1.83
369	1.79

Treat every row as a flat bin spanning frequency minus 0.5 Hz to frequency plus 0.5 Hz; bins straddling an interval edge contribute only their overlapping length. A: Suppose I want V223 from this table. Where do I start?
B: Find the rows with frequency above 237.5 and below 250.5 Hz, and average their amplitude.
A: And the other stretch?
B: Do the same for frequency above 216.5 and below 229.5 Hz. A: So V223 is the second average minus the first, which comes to -0.048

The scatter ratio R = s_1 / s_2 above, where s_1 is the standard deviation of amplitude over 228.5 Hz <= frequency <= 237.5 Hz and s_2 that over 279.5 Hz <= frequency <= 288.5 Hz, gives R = 0.83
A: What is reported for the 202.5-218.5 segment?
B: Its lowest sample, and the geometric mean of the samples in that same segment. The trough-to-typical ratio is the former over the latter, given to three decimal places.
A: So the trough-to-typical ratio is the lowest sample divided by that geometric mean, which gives 0.975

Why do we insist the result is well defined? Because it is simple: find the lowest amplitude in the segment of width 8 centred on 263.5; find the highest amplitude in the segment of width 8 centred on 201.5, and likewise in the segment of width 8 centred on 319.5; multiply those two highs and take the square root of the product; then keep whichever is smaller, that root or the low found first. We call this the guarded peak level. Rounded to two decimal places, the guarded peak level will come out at 1.79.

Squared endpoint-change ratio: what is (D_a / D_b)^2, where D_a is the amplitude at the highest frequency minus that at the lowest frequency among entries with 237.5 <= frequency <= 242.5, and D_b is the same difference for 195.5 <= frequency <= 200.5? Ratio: 1.0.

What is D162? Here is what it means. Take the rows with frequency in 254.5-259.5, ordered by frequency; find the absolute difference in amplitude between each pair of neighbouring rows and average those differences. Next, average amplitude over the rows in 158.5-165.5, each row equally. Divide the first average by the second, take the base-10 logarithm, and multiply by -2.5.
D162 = 4.30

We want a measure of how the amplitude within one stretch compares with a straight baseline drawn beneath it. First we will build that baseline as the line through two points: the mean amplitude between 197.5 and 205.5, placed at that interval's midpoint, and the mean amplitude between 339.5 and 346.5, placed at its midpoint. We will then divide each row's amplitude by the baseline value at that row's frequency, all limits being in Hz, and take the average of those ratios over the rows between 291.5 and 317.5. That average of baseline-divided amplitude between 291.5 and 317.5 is 1.00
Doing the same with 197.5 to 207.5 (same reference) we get 1.00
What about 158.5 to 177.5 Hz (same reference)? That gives 0.98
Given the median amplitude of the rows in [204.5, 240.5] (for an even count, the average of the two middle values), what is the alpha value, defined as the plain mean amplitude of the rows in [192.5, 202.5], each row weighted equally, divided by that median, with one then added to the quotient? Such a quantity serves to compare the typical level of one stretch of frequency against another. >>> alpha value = 2.02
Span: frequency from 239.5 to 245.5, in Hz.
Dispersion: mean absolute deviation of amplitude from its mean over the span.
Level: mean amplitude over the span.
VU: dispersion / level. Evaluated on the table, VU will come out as 0.0125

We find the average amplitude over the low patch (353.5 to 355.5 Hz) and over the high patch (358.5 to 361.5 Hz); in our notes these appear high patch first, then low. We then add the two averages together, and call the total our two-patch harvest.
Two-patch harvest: 3.71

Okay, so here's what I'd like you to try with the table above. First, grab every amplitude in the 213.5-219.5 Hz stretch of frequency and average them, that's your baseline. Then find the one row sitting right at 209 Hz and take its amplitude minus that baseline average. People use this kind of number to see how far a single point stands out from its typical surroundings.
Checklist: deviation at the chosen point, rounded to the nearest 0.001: 0.025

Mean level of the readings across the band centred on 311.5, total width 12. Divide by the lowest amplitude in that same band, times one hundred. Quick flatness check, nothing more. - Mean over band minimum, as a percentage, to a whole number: 102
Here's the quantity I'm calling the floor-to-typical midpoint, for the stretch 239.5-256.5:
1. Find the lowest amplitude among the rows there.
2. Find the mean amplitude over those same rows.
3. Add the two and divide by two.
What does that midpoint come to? 1.83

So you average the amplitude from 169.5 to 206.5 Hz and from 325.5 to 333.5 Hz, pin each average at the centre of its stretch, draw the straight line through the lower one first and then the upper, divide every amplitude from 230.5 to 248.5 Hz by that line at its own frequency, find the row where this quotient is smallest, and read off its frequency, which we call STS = 246 Hz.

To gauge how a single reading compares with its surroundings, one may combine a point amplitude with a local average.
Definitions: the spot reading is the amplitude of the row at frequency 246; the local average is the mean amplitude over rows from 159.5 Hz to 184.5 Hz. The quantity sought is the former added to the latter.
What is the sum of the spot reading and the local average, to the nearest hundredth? 3.64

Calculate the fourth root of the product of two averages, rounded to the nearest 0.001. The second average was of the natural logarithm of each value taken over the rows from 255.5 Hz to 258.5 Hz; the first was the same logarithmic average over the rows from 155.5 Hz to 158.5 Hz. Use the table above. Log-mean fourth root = 0.776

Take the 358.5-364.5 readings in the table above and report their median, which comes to 1.84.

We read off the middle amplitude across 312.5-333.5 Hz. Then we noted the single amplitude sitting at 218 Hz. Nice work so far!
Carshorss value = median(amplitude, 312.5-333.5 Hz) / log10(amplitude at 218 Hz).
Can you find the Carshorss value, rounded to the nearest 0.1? 6.8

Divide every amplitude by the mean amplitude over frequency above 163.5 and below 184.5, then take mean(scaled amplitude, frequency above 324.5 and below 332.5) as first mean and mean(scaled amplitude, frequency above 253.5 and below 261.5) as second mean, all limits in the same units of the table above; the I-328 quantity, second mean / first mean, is 1.015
